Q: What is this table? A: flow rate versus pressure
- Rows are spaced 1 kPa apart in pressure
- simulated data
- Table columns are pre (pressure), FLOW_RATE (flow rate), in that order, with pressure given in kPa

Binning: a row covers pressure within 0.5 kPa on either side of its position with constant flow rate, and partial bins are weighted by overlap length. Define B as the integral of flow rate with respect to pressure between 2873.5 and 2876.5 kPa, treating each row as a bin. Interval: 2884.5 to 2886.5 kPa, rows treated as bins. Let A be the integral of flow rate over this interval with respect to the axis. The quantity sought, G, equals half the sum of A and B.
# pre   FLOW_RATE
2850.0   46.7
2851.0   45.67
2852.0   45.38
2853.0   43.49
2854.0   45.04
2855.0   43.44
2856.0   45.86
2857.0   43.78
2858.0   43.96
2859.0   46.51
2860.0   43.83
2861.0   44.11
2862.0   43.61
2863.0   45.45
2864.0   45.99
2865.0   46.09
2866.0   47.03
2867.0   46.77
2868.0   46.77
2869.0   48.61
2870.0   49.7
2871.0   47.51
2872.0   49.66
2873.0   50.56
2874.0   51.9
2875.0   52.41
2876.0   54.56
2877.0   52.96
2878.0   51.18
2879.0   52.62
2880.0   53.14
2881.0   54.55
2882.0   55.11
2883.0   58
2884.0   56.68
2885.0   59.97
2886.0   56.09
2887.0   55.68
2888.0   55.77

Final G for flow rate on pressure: 137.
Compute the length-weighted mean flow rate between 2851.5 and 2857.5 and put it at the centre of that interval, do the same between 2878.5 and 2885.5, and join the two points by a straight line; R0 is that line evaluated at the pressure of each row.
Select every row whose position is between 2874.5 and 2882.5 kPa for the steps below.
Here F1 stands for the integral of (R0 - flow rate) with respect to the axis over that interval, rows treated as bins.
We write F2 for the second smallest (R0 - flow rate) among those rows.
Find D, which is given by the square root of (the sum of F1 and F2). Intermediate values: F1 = 7.8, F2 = 0.5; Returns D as 2.9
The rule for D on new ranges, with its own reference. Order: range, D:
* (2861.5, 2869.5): 4.9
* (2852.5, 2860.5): 2.4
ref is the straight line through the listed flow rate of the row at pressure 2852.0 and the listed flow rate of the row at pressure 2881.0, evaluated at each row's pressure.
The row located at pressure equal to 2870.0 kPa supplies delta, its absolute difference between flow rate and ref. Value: 1.4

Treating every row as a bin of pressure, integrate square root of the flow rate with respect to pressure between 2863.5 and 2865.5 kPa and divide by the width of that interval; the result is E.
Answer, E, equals 6.8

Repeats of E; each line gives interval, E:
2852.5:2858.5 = 6.7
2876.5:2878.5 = 7.2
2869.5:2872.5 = 7.0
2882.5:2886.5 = 7.6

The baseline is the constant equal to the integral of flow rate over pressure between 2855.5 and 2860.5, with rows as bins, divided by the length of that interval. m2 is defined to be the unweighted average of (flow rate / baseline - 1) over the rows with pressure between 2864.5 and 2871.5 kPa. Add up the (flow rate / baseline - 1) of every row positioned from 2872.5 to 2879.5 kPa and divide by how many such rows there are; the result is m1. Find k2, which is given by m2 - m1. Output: -0.11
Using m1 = 0.17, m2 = 0.06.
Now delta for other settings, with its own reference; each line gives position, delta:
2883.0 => 2.8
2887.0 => 0.8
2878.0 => 2.4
